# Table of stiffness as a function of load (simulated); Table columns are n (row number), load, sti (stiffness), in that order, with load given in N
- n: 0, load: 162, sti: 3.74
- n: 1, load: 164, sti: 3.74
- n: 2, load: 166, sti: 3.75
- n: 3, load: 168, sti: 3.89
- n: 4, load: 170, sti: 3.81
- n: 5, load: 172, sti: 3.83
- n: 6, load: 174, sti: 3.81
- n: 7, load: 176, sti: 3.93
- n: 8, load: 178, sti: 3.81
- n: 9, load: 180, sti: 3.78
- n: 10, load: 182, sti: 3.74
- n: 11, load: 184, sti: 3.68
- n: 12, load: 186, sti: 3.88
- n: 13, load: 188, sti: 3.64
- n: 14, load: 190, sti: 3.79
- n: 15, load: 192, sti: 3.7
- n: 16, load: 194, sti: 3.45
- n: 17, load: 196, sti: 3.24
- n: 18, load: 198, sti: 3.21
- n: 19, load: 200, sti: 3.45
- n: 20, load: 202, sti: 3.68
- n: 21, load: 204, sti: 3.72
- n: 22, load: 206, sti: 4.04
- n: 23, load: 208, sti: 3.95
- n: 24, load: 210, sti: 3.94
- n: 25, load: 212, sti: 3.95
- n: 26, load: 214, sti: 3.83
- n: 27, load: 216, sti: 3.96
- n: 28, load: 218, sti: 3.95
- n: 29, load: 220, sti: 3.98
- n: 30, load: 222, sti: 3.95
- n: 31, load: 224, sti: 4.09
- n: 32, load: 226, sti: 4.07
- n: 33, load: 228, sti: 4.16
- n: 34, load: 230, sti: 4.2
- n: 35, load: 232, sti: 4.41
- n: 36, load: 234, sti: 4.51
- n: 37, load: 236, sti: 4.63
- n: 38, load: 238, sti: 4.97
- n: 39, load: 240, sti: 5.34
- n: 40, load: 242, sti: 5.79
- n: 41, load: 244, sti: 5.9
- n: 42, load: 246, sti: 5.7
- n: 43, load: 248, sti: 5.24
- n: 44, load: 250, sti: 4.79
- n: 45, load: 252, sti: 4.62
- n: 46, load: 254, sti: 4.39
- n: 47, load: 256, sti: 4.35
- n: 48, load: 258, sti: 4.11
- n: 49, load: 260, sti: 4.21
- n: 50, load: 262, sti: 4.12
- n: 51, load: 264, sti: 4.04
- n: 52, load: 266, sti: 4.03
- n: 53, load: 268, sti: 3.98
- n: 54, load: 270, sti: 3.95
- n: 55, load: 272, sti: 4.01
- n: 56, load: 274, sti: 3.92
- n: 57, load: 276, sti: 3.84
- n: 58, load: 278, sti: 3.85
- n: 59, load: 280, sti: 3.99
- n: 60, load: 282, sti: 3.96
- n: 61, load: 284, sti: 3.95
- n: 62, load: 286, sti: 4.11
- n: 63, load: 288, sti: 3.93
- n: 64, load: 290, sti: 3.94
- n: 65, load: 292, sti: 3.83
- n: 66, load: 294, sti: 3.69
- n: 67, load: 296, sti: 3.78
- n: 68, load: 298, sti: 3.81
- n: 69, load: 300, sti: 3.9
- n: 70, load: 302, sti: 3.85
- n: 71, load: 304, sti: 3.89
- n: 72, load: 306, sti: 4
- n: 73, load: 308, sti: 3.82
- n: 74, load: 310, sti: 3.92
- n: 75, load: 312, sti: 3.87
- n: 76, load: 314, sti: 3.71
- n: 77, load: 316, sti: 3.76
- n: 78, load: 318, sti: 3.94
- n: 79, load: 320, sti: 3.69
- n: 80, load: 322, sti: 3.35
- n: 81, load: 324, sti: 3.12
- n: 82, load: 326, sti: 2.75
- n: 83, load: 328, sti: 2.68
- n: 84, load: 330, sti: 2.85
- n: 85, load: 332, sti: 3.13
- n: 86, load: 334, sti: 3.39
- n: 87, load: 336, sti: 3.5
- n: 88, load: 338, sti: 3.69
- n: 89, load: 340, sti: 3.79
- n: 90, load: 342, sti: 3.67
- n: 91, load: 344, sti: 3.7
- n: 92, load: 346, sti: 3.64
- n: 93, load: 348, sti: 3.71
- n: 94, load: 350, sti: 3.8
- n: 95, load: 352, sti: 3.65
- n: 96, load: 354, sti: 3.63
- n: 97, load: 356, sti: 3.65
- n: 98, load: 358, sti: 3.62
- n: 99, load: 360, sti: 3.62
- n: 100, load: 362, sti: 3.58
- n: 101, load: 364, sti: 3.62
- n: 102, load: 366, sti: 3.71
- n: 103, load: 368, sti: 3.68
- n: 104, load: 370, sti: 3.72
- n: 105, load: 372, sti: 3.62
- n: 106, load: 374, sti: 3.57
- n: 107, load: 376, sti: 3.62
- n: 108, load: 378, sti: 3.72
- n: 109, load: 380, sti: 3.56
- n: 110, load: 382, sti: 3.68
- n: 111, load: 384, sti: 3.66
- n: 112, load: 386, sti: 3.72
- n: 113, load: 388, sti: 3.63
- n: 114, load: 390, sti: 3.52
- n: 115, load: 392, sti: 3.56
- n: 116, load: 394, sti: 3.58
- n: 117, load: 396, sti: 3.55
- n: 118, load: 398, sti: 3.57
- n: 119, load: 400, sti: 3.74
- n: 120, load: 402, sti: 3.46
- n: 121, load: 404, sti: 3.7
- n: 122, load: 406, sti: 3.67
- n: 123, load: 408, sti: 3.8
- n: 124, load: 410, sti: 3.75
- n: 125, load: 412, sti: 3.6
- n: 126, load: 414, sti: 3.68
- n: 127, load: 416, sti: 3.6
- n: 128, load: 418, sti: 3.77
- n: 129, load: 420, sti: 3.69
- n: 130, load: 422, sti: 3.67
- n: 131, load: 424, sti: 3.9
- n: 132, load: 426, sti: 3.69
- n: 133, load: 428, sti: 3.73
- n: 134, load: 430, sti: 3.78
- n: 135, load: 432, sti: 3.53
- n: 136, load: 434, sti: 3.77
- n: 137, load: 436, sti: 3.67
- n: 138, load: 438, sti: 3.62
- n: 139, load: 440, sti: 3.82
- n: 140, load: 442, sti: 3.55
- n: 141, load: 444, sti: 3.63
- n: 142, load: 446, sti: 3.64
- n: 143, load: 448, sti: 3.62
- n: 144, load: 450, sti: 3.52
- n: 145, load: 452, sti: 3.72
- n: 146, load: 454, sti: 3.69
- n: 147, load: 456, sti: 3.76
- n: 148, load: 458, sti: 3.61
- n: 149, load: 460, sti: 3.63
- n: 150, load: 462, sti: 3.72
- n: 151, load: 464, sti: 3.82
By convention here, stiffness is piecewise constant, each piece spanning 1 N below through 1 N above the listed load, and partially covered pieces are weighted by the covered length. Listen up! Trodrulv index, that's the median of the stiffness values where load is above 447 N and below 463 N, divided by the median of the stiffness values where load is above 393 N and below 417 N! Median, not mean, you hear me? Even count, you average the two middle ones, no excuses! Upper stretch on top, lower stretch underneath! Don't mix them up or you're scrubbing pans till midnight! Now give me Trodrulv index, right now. 1.01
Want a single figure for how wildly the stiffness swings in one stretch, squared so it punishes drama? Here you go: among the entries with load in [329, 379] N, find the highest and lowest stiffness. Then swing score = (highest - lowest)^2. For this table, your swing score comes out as 0.90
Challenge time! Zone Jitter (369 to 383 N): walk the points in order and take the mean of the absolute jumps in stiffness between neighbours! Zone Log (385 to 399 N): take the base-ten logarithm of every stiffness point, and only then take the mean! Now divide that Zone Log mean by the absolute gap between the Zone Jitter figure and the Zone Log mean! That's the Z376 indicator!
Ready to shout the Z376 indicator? 1.21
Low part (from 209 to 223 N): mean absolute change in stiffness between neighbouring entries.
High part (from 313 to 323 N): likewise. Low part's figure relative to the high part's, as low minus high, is -0.15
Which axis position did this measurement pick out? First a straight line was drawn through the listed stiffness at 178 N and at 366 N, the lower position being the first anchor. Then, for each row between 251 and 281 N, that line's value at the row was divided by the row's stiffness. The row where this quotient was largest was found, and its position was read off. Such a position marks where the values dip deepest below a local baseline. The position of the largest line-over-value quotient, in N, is 276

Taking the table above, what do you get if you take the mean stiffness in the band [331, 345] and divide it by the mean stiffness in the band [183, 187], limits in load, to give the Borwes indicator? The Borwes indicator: 0.94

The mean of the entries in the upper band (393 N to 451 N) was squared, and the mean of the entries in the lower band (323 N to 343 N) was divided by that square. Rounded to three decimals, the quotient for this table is 0.242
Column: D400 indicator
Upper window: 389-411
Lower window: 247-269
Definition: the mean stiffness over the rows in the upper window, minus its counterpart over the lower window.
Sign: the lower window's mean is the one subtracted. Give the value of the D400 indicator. -0.7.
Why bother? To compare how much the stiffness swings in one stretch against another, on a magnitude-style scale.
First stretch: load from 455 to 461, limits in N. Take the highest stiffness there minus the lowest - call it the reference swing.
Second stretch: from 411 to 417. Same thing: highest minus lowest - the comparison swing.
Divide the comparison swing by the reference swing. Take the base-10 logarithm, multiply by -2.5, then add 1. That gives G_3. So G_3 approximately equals 1.7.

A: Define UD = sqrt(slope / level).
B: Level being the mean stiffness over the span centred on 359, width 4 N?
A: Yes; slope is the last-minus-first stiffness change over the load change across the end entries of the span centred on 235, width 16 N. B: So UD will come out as 0.18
